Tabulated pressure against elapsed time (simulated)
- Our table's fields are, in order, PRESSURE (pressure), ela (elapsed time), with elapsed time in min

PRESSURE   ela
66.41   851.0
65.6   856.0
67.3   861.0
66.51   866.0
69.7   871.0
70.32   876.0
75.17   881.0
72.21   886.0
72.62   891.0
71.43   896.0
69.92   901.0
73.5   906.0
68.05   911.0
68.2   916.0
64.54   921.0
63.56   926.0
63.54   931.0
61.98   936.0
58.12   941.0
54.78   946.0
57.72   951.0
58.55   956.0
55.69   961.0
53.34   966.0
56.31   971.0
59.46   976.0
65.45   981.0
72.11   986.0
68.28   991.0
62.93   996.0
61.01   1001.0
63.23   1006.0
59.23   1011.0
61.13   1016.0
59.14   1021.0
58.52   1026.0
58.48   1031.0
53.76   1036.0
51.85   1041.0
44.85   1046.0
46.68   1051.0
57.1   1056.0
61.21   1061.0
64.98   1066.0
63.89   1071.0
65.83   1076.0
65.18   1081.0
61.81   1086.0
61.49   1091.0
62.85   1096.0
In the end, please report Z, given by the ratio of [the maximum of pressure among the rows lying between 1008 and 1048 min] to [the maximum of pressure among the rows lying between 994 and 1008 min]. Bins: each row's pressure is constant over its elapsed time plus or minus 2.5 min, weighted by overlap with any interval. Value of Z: 0.97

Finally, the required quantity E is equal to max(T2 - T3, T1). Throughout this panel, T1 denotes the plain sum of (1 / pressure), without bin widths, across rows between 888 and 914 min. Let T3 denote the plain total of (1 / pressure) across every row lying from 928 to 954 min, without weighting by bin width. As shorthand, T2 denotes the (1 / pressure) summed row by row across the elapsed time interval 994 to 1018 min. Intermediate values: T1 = 0.070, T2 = 0.0813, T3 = 0.085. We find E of 0.070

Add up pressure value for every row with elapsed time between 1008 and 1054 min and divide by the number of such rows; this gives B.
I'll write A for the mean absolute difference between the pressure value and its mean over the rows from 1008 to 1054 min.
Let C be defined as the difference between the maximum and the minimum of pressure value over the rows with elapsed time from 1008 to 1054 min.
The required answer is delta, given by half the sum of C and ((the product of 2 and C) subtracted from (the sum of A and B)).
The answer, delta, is 22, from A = 4.95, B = 55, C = 16.3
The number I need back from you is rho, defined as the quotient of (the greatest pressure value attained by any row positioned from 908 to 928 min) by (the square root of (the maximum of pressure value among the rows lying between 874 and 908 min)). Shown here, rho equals 7.9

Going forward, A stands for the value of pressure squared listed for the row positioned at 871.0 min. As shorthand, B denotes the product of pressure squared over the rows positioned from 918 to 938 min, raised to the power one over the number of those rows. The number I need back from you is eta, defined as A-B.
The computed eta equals 839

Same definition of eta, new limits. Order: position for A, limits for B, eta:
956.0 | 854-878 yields -1177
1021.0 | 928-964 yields 69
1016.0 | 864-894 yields -1309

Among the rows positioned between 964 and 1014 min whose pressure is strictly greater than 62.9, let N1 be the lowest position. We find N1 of 981.0 min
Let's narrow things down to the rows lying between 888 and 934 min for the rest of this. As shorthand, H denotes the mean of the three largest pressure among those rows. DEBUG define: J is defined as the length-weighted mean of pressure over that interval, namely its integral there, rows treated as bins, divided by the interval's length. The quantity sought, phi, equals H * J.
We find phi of 4956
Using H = 73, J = 68.3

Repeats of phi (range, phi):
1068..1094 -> 4135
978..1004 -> 4513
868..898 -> 5267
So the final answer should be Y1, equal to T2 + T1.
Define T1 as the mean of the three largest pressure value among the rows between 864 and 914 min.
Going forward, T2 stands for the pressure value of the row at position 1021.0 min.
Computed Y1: 133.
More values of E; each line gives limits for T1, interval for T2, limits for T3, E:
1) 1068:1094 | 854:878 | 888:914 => 0.079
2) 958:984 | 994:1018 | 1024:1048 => 0.087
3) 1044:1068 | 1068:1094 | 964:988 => 0.093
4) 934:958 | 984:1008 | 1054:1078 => 0.086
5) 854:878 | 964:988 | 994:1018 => 0.074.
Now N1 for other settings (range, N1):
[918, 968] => 921.0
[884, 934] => 886.0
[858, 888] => 861.0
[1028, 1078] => 1066.0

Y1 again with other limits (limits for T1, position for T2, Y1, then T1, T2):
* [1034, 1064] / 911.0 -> 125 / 57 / 68.05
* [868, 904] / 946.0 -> 128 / 73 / 54.78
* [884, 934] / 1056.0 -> 130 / 73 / 57.1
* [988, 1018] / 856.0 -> 130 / 65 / 65.6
